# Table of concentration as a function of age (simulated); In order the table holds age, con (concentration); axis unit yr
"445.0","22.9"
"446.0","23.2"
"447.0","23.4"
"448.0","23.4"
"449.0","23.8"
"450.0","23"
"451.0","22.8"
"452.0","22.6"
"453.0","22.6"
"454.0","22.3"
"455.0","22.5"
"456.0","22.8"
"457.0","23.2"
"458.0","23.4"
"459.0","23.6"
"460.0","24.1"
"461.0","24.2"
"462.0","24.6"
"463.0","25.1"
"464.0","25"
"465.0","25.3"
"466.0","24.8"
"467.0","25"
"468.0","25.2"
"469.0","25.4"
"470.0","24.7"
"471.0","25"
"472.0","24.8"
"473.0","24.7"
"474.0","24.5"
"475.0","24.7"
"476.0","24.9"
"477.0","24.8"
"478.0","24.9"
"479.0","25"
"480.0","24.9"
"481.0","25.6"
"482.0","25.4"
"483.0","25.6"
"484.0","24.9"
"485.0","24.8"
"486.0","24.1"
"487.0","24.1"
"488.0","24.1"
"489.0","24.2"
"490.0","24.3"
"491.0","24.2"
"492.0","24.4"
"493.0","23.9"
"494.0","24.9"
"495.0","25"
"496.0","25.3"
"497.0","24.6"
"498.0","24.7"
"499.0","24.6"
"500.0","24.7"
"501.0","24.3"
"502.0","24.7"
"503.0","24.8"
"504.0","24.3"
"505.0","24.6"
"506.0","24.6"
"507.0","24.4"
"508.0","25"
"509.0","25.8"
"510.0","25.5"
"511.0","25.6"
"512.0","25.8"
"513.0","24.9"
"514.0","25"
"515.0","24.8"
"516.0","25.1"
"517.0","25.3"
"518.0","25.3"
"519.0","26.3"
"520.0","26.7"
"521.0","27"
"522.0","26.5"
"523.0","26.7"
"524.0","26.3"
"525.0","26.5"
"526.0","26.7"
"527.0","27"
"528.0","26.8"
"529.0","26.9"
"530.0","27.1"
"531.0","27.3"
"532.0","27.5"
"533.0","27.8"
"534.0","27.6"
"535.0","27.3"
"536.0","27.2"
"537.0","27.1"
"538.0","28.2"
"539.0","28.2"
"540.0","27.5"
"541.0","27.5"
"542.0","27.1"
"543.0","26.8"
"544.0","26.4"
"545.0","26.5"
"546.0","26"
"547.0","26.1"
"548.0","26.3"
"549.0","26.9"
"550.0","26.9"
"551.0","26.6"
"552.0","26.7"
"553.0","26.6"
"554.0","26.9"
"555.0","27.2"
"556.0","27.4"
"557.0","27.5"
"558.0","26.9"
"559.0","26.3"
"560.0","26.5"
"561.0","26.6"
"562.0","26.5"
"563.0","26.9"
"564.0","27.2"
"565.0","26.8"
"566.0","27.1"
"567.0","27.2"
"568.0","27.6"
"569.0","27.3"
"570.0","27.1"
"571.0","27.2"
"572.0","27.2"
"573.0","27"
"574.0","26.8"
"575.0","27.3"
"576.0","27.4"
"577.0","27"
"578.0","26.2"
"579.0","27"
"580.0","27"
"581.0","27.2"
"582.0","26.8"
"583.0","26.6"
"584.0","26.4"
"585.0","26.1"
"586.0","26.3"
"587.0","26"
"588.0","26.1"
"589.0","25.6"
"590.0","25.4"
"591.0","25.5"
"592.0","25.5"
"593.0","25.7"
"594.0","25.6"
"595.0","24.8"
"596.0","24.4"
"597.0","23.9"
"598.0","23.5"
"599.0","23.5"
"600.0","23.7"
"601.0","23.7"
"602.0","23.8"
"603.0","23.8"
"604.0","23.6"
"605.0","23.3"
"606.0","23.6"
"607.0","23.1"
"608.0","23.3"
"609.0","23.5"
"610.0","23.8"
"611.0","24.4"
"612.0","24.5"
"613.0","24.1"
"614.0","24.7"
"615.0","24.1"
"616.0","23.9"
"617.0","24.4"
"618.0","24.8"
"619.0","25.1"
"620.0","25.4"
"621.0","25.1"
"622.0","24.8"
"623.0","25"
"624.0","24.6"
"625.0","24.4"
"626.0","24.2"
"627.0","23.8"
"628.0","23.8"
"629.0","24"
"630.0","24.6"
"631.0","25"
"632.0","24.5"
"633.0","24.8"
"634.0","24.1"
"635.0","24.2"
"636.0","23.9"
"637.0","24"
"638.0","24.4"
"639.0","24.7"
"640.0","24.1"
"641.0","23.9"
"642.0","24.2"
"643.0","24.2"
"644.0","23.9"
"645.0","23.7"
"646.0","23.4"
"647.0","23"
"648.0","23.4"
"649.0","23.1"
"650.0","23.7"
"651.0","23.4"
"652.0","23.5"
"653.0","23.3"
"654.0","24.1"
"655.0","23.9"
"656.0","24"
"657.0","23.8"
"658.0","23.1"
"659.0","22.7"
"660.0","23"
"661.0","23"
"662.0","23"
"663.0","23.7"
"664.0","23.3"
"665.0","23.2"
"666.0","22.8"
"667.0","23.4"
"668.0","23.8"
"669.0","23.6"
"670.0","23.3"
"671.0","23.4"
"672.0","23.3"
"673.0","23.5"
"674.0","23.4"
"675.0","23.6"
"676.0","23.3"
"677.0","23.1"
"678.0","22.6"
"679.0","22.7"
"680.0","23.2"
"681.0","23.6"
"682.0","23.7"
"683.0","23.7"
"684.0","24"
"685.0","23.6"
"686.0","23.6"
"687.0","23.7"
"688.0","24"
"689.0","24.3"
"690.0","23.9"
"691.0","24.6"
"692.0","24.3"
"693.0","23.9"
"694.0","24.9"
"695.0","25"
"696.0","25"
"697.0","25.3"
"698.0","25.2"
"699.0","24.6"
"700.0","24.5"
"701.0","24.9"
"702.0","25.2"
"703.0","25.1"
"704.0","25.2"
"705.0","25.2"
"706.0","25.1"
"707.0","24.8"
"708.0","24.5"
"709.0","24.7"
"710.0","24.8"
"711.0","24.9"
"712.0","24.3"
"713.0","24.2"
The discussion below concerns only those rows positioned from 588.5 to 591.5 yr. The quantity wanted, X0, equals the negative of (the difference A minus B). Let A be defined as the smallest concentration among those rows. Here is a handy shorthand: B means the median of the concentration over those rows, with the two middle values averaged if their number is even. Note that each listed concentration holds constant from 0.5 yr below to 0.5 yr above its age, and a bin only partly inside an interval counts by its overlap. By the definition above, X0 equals 0.1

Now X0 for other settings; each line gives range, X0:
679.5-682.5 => 0.4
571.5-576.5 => 0.4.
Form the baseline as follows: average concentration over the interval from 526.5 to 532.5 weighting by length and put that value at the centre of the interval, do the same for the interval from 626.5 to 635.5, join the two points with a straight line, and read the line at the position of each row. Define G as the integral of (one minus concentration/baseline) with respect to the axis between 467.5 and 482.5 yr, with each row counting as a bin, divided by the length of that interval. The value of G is 0.13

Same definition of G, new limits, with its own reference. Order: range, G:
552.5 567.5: -0.02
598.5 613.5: 0.05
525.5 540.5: -0.01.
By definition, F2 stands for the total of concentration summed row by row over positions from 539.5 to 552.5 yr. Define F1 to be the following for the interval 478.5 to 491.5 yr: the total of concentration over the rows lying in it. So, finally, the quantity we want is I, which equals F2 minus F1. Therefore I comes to 26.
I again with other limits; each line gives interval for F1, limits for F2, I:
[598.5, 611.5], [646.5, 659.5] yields -2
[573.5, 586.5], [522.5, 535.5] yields 3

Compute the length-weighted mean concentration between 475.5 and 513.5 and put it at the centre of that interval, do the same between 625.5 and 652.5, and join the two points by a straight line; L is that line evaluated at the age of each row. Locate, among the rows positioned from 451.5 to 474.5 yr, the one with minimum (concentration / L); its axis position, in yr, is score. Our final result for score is 454.0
